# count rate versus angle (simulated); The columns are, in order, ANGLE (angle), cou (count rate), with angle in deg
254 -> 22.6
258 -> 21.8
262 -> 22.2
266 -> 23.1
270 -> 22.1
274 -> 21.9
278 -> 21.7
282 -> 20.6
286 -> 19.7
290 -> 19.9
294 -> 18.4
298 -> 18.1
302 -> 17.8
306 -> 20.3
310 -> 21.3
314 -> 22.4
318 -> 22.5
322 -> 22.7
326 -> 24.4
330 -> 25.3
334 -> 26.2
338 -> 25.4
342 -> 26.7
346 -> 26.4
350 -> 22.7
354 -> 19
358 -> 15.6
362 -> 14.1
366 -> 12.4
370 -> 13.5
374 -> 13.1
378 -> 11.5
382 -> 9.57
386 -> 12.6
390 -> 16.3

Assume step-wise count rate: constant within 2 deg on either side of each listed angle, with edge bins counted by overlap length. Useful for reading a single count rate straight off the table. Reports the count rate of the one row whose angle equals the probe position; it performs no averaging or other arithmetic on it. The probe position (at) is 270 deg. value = 22.1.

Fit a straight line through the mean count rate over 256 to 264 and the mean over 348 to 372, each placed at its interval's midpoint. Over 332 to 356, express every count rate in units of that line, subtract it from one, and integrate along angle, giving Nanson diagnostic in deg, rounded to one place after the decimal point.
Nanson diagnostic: -10.1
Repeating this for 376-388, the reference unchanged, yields 3.0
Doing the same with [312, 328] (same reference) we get -3.9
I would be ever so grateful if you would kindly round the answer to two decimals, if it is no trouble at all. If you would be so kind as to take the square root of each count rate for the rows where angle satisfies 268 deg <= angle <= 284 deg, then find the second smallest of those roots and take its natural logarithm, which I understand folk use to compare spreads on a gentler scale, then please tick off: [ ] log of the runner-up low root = 1.54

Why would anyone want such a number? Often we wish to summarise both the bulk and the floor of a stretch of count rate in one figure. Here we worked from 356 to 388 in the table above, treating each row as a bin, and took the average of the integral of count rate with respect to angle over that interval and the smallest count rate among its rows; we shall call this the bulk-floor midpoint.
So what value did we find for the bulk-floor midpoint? 210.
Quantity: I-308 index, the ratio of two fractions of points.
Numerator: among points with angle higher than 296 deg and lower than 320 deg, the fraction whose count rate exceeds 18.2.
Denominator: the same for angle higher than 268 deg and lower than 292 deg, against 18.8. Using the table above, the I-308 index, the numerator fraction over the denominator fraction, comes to 0.67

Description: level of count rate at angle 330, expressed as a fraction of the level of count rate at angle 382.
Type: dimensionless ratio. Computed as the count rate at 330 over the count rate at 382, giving 2.6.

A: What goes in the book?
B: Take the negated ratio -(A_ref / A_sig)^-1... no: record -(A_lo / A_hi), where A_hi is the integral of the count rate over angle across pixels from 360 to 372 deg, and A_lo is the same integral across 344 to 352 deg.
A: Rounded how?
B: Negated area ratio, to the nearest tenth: -1.2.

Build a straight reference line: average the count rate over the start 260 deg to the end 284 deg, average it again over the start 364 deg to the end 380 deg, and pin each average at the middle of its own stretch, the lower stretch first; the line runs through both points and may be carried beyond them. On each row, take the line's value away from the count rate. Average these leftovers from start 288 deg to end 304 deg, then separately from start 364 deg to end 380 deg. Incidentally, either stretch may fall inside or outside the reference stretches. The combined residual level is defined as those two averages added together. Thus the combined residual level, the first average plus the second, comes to -1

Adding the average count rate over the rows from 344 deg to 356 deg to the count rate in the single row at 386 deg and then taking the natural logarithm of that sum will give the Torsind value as 3.56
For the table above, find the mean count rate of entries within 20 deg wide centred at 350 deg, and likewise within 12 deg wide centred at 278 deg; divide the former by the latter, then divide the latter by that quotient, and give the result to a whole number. 21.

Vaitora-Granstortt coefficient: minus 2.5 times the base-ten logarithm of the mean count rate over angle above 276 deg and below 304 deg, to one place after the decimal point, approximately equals -3.2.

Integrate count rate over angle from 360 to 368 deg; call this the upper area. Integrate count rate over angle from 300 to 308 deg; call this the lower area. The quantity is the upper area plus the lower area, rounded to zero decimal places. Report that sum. 258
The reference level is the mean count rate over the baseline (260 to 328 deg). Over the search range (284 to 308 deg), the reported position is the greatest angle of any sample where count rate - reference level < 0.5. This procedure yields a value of 306 deg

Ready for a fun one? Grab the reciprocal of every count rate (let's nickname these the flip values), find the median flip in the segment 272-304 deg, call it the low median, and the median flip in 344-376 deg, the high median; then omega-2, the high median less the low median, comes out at 0.017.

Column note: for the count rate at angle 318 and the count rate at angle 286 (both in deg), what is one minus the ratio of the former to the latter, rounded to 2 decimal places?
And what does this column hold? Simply -0.14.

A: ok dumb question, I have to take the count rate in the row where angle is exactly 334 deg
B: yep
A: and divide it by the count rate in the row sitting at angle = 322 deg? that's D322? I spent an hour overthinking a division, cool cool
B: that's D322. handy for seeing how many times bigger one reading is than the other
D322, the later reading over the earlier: 1.15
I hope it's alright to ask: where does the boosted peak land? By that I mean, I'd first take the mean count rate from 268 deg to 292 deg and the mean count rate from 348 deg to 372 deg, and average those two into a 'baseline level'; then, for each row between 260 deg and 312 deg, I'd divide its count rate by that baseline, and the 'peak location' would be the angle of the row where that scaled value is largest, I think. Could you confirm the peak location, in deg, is 266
